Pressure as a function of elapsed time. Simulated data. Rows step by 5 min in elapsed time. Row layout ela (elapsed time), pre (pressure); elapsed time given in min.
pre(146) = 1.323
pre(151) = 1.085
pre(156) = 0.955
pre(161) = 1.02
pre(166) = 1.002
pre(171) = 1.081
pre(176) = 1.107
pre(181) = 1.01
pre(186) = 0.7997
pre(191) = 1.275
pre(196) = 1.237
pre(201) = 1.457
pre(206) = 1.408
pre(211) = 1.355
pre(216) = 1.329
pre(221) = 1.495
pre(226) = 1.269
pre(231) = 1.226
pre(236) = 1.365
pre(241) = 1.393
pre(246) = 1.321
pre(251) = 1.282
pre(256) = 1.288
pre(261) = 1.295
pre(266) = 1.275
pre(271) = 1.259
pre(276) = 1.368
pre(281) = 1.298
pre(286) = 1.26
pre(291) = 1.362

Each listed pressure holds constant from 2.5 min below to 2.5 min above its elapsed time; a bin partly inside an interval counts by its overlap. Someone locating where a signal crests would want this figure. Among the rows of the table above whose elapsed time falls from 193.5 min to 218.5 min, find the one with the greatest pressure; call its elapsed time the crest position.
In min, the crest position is 201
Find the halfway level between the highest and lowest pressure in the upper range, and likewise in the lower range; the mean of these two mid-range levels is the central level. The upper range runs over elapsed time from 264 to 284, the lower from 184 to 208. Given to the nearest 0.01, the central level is 1.22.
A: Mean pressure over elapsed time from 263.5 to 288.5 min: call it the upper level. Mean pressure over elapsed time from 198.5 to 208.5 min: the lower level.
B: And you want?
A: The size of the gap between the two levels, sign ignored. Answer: 0.14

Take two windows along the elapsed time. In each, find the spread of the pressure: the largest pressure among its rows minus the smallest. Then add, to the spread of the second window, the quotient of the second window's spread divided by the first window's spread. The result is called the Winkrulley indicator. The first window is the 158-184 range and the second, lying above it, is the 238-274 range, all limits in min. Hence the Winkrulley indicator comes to 1.4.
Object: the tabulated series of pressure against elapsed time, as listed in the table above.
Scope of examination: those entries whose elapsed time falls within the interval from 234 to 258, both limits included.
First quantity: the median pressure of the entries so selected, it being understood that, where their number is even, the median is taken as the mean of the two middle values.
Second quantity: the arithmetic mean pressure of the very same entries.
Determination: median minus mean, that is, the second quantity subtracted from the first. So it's -0.009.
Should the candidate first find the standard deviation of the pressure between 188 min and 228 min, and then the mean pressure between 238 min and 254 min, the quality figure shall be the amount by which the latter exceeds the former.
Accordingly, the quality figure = 1.24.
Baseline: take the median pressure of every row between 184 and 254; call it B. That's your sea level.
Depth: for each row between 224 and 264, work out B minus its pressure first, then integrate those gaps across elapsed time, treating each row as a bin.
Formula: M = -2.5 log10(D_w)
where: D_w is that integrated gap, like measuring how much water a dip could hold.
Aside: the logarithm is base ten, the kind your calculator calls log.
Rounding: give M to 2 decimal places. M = 0.24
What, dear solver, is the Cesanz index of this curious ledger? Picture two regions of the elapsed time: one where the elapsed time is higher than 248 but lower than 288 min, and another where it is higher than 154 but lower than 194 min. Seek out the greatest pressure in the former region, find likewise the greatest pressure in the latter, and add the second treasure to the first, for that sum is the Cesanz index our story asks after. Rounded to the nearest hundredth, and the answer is 2.64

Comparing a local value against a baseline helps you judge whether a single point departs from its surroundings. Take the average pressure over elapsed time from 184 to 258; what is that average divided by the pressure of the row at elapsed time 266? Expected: 1.02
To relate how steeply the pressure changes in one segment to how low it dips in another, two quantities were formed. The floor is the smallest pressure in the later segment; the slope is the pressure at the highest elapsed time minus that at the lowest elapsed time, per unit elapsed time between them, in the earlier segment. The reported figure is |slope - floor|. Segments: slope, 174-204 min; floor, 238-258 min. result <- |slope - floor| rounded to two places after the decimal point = 1.27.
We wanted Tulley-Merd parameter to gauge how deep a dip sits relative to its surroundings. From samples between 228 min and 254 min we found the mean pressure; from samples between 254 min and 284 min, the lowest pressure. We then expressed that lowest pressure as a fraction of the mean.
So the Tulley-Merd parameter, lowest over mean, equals 0.96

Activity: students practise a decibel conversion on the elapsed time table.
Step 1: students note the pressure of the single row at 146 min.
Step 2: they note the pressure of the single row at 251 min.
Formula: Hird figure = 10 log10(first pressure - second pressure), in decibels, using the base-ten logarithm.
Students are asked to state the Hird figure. -13.9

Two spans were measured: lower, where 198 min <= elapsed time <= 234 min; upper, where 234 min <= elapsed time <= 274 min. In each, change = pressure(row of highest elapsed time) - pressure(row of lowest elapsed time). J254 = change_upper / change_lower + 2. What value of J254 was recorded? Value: 2.5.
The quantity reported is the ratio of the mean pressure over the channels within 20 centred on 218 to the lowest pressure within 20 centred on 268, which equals 1.08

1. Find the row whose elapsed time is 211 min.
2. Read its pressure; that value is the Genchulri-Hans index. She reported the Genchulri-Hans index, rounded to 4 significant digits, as 1.355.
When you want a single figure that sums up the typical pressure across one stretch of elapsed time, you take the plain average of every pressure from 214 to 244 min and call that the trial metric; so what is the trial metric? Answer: 1.346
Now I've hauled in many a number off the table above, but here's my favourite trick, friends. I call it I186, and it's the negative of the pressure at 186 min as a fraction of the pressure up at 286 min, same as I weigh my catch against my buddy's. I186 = -0.63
